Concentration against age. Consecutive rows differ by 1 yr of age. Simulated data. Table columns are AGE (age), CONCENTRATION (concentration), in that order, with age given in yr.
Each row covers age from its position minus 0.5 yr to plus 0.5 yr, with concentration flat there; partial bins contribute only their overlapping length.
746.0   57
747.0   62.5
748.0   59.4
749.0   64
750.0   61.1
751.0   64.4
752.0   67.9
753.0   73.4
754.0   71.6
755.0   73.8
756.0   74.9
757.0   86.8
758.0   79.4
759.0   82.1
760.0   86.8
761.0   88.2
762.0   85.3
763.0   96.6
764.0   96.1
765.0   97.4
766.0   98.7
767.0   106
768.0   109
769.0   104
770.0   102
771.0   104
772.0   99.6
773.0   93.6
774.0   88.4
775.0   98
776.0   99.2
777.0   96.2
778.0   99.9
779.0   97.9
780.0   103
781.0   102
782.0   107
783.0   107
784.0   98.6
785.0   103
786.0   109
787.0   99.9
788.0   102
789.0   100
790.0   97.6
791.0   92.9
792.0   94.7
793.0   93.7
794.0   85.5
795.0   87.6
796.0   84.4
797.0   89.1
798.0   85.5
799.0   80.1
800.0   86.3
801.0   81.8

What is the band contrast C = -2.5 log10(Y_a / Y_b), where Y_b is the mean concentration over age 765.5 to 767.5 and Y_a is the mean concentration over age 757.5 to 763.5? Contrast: 0.18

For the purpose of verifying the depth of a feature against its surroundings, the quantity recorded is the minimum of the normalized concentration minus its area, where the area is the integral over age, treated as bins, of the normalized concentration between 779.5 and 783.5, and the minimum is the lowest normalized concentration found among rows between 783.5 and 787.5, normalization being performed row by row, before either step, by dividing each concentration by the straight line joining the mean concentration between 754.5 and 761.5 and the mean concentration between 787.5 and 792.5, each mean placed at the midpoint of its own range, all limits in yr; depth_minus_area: -3.45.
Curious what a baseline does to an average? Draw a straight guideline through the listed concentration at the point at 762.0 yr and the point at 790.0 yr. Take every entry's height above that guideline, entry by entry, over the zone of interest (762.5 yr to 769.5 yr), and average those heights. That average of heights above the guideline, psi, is 14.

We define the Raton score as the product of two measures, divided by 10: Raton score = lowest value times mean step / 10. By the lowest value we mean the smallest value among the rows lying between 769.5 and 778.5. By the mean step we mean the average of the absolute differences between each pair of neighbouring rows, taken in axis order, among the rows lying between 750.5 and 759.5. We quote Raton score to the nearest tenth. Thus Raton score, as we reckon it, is 39.9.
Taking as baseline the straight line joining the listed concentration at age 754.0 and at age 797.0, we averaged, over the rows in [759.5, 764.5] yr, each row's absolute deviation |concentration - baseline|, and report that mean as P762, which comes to 16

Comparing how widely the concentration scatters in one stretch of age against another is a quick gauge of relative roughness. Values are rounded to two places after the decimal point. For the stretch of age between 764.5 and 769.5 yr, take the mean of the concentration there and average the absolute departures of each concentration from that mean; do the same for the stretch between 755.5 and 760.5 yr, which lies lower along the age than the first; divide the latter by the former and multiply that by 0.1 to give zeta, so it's 0.10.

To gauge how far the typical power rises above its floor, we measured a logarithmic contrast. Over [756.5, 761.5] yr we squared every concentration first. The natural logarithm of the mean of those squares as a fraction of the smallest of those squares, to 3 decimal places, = 0.130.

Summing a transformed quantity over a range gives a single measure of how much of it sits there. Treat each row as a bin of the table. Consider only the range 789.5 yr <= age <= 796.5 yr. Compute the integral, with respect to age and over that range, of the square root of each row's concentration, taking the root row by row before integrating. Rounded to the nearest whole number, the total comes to 67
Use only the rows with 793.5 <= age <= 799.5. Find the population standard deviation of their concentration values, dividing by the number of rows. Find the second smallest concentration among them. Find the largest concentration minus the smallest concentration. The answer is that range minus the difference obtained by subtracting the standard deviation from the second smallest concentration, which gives -73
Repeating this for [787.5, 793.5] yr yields -81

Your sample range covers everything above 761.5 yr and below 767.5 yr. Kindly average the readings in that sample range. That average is 97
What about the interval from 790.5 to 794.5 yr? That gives 92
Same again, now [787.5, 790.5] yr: 100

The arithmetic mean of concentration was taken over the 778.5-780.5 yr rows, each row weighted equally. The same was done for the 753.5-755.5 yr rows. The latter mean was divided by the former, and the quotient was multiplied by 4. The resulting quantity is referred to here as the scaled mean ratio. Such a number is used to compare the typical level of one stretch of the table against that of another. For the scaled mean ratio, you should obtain 2.89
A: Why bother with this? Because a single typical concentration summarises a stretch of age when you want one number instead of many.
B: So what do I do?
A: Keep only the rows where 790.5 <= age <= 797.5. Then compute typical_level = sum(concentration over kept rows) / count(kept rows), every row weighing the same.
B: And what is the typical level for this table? 90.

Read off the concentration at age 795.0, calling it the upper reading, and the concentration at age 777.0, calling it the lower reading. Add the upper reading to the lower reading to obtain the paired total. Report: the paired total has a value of 184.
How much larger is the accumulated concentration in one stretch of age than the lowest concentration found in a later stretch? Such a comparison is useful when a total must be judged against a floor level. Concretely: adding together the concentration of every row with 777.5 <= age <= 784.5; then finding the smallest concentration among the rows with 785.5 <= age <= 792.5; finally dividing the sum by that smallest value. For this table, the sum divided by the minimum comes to 7.7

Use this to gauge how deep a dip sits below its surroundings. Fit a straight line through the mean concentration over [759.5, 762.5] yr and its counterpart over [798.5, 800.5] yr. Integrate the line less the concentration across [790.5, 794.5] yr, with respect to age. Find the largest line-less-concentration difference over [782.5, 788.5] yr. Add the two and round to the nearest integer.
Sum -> -45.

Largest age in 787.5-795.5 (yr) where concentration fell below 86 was 794.0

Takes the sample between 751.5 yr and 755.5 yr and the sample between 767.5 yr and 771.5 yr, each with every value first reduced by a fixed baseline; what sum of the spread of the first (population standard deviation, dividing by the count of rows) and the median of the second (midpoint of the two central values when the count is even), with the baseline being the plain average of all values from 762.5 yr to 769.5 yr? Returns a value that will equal 5.2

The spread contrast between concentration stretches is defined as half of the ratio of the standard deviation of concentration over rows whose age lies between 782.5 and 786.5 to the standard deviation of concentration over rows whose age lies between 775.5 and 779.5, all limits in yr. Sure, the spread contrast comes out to 1.4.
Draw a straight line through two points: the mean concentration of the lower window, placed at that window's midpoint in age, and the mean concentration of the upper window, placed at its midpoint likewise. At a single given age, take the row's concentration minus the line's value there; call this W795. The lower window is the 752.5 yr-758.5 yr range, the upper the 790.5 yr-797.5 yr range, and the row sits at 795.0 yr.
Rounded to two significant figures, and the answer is -2.4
